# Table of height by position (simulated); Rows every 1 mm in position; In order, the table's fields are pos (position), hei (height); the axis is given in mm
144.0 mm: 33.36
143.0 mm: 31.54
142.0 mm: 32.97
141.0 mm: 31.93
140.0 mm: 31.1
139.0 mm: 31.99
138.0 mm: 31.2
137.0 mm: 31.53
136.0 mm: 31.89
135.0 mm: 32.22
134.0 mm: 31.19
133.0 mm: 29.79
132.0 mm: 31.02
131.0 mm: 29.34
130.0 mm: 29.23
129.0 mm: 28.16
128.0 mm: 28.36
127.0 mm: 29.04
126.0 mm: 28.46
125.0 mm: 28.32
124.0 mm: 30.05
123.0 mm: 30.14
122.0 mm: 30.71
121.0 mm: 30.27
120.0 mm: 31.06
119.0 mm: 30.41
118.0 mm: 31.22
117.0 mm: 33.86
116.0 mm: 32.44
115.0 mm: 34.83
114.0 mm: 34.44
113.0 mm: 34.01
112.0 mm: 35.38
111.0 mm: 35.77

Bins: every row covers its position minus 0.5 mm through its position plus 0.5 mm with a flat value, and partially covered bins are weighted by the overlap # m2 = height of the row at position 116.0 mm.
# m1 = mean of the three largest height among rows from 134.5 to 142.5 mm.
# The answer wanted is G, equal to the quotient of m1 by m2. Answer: 1.00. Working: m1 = 32.4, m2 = 32.44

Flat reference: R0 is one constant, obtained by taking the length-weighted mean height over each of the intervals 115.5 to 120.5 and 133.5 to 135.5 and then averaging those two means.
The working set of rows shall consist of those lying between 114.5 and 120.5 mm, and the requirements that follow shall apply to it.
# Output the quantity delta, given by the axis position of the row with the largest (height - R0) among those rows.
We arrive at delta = 115.0 mm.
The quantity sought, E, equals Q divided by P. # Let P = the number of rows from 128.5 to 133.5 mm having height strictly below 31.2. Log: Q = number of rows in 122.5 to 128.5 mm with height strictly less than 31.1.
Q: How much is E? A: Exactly 1.2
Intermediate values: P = 5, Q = 6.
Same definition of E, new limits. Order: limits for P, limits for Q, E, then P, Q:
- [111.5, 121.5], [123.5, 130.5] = 2.3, 3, 7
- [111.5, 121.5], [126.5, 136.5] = 2.3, 3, 7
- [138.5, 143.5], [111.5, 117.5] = 0.0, 1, 0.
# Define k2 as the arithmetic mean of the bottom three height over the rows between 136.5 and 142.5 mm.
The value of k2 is 31.3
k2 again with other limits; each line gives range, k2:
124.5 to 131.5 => 28.3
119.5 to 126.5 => 28.9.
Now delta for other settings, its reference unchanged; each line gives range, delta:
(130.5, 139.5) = 135.0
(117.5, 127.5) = 118.0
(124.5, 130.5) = 130.0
